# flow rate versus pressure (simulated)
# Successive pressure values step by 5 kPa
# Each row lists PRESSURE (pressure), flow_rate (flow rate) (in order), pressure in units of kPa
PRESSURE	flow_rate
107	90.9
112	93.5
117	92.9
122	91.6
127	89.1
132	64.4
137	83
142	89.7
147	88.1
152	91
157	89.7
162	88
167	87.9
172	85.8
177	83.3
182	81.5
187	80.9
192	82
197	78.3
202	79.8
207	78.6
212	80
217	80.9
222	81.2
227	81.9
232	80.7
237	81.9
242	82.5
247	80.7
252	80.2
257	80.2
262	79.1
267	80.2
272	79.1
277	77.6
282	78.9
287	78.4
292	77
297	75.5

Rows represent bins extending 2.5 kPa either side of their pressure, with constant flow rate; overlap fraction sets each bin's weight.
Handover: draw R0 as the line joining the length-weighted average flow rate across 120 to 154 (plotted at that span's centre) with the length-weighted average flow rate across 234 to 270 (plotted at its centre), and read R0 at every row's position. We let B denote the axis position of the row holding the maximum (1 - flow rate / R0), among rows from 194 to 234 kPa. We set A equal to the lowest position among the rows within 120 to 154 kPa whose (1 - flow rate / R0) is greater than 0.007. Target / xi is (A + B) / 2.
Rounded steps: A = 132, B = 197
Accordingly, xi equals 164.5 kPa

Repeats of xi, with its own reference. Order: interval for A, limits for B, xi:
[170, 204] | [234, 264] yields 222.0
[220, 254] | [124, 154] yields 177.0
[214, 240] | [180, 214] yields 207.0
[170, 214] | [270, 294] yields 237.0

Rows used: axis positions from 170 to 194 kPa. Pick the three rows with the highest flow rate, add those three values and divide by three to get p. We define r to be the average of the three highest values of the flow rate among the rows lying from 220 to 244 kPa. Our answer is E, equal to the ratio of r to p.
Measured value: 0.98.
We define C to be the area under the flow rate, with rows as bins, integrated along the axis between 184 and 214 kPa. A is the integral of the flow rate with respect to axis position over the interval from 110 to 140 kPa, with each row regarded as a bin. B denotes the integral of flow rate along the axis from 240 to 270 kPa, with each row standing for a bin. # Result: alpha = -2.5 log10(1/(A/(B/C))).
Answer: 8.52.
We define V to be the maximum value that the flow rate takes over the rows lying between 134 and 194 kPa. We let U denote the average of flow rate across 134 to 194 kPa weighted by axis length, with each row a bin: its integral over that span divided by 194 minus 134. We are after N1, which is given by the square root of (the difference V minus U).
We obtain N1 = 2.3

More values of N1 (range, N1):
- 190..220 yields 1.4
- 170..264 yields 2.2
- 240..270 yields 1.4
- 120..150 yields 2.7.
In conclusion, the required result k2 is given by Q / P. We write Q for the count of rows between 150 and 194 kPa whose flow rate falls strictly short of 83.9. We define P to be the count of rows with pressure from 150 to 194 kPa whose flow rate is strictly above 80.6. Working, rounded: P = 9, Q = 4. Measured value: 0.4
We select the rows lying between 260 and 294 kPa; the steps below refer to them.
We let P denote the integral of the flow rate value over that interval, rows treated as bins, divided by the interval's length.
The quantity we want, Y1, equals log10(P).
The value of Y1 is 1.90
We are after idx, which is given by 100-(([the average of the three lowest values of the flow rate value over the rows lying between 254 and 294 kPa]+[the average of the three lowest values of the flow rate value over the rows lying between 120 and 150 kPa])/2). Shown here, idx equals 21.9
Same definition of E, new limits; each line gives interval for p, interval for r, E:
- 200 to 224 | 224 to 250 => 1.02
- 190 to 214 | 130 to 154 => 1.11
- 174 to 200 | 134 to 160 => 1.10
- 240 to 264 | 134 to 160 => 1.11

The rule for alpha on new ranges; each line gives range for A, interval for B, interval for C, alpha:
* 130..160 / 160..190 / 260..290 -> 8.44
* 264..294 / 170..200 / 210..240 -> 8.42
